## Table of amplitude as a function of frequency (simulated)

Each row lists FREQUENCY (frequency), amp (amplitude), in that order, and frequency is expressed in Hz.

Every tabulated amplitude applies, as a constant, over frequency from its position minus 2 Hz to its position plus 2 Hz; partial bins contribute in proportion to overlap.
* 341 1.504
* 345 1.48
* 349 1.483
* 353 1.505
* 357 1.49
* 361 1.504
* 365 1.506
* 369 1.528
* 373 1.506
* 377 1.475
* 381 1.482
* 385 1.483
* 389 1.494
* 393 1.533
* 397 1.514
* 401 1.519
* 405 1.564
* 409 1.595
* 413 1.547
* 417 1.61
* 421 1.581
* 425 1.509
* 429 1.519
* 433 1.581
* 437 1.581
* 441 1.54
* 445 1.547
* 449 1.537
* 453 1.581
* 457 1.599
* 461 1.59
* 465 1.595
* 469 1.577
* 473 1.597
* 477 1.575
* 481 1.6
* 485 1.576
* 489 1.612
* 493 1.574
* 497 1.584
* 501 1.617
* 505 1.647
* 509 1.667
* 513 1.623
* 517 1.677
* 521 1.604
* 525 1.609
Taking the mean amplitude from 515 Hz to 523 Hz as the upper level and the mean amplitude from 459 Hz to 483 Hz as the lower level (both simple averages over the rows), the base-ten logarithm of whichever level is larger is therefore 0.215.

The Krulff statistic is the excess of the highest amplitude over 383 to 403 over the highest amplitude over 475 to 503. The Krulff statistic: -0.084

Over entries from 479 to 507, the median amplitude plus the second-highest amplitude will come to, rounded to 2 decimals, 3.22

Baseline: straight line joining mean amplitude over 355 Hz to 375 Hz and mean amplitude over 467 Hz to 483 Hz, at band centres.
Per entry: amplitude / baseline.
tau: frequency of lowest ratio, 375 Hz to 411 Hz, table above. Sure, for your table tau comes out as 377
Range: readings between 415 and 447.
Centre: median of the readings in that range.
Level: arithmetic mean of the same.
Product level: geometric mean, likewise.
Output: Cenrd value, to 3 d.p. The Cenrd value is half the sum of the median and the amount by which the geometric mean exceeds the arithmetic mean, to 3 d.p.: 0.782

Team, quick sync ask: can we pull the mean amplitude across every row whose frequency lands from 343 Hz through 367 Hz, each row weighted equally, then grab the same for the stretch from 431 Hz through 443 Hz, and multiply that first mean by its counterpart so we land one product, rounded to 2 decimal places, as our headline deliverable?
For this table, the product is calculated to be 2.34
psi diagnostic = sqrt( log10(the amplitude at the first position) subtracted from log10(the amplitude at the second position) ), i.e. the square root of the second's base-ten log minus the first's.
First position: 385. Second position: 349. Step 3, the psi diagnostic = 0.00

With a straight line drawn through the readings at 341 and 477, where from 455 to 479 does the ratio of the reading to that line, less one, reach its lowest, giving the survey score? 477 Hz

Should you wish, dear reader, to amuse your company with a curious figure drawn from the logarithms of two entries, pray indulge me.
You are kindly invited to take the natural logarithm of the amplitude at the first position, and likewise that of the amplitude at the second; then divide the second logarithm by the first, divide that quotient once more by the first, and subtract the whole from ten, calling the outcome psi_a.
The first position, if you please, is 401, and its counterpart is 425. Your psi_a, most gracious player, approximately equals 7.6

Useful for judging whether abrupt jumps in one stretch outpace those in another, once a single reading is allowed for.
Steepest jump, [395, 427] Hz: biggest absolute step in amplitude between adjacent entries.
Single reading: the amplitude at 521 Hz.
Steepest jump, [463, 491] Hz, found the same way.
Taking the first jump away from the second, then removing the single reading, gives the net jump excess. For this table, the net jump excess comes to -1.64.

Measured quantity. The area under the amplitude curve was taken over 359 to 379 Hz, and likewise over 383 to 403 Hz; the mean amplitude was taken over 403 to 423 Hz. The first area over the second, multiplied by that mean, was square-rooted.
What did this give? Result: 1.25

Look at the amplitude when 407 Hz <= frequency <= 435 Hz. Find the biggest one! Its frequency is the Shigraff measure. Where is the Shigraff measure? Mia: 417 Hz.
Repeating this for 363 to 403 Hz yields 393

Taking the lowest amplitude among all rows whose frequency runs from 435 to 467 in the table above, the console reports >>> 1.537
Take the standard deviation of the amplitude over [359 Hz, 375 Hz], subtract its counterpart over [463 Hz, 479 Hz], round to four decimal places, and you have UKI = -0.0002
